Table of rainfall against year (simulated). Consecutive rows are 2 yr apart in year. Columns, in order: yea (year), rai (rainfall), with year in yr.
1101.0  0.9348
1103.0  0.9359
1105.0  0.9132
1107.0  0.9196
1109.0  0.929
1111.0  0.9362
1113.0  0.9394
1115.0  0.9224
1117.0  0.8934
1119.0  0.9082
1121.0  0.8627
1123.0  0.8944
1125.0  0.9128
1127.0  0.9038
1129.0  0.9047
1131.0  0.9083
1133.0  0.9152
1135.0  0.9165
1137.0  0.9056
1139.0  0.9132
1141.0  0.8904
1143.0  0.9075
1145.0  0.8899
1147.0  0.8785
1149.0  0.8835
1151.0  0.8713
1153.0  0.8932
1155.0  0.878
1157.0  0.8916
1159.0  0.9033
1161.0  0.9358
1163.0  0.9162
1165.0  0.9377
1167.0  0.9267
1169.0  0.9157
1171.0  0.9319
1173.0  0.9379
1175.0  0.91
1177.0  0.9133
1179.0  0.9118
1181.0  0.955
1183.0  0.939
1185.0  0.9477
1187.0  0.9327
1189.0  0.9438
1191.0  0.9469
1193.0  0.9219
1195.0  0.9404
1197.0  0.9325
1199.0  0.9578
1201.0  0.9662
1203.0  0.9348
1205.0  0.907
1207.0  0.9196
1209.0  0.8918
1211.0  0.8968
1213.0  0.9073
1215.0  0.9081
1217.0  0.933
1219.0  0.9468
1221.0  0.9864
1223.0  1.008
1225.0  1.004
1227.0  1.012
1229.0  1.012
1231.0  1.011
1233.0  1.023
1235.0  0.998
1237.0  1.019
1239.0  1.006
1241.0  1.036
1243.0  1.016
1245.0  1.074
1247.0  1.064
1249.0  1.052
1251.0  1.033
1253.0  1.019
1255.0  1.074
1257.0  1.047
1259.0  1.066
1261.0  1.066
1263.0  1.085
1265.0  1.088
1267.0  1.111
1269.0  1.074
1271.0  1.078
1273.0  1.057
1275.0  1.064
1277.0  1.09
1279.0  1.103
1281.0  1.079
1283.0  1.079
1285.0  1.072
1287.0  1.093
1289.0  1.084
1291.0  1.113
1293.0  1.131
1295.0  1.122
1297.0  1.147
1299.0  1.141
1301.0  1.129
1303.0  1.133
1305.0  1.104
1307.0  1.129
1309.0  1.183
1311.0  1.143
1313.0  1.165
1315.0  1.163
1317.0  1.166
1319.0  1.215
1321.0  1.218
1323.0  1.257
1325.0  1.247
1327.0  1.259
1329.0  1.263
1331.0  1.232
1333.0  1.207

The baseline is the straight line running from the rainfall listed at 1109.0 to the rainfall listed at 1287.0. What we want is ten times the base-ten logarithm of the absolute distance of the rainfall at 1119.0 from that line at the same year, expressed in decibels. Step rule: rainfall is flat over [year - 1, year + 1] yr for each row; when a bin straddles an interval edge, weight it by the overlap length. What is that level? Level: -15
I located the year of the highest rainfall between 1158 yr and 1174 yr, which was 1173.0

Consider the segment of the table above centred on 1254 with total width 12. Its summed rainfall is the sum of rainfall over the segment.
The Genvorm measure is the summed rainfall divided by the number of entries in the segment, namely 1.05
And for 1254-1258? 1.06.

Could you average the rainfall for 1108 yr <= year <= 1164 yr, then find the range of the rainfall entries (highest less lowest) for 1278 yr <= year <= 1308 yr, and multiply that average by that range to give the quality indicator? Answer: 0.07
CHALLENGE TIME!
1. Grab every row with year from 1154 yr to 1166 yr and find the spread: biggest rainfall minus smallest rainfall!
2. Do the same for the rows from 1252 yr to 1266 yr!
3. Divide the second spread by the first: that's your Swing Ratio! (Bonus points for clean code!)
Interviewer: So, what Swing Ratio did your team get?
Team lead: 1.2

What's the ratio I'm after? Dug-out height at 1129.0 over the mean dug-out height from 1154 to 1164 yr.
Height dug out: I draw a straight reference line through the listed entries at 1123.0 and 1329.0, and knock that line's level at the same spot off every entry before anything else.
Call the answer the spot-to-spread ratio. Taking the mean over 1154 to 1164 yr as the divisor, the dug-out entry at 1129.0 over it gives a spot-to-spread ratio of 0.0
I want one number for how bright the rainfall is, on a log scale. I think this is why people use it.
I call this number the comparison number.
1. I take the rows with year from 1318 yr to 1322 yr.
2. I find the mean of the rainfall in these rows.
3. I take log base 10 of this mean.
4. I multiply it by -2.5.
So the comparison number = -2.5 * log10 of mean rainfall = -0.21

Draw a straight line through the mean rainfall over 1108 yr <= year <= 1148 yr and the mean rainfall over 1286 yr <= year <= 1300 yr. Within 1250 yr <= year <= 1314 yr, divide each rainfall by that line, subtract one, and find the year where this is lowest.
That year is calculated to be 1253.0 yr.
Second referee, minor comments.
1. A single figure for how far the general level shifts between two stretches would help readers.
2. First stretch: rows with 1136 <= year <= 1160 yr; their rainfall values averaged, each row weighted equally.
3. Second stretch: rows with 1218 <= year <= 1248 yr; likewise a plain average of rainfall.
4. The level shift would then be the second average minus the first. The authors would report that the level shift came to 0.122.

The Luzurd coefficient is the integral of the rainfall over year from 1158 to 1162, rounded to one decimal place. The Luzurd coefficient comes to 3.7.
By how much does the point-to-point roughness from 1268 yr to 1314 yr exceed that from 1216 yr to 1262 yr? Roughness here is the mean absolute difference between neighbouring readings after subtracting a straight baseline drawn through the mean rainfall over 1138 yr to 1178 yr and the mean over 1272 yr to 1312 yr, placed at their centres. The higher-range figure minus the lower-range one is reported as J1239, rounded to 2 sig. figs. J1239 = -0.0014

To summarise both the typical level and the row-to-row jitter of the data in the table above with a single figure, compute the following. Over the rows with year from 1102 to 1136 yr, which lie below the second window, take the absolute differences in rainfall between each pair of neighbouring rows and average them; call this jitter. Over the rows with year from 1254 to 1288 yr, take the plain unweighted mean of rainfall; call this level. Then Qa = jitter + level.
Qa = 1.09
